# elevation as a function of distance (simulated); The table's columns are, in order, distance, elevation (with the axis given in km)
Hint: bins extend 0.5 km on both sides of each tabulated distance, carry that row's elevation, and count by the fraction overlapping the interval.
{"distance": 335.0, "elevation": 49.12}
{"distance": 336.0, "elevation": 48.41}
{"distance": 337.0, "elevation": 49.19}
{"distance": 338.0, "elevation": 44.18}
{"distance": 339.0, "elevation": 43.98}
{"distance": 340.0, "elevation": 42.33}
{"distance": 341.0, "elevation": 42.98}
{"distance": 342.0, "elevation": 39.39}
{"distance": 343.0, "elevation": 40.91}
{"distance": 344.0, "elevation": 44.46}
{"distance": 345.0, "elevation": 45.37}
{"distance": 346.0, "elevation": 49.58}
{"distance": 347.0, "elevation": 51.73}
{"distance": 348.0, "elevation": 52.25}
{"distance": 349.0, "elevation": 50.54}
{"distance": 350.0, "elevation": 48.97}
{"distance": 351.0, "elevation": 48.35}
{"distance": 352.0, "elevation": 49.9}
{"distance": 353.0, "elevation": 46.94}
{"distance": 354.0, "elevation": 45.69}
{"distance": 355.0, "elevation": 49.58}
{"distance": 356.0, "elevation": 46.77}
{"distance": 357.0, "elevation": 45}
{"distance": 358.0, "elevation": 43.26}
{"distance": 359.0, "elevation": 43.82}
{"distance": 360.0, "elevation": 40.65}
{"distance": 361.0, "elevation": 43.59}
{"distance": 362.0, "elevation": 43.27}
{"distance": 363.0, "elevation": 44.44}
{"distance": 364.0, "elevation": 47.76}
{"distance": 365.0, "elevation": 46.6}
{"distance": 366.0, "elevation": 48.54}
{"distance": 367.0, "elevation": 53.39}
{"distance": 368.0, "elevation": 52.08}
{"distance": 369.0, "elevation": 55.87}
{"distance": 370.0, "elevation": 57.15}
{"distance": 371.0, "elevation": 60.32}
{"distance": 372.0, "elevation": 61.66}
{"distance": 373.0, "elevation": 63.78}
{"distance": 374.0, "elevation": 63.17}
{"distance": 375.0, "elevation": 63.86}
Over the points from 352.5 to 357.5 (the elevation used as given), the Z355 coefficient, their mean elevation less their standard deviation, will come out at 45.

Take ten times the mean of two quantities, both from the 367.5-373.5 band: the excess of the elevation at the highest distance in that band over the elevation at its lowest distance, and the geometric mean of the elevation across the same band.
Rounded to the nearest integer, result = 350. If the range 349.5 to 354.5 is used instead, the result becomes 223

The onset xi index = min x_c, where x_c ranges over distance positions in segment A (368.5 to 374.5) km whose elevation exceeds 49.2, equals 369.0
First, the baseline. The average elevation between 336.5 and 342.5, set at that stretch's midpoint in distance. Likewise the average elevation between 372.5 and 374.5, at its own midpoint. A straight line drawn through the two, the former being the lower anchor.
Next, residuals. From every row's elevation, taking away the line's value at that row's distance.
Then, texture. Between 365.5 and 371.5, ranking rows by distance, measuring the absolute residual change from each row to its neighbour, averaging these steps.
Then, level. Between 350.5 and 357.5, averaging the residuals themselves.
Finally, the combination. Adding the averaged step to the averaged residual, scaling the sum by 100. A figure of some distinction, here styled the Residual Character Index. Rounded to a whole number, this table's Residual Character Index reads -213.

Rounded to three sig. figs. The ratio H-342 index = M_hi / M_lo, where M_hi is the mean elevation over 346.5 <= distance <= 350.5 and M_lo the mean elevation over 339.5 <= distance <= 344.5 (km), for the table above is 1.21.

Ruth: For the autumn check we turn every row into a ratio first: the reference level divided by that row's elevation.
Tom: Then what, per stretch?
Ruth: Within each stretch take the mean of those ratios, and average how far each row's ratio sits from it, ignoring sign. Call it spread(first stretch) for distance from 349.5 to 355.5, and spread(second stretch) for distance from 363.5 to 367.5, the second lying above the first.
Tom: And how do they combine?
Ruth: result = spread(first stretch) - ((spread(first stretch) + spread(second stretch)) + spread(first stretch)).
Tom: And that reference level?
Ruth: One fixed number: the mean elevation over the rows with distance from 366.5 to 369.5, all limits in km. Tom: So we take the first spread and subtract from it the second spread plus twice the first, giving -0.076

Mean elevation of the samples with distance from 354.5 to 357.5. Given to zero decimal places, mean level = 47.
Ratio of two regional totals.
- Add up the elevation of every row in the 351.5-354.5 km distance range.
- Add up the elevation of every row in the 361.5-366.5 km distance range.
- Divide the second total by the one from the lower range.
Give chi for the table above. 1.6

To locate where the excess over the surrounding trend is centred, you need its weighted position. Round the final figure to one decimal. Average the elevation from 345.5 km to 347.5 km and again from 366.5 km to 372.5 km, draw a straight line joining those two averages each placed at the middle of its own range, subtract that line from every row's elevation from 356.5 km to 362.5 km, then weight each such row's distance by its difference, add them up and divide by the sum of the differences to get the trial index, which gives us 359.7 km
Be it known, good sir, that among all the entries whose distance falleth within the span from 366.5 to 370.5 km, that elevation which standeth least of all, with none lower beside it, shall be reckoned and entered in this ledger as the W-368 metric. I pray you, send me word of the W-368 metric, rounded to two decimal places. 52.08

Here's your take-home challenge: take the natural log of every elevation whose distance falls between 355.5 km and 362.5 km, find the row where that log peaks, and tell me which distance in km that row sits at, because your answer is 356.0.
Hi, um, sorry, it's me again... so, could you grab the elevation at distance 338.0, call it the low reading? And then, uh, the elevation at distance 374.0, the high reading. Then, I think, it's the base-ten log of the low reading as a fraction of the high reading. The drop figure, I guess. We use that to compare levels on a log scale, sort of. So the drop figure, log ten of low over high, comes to -0.16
